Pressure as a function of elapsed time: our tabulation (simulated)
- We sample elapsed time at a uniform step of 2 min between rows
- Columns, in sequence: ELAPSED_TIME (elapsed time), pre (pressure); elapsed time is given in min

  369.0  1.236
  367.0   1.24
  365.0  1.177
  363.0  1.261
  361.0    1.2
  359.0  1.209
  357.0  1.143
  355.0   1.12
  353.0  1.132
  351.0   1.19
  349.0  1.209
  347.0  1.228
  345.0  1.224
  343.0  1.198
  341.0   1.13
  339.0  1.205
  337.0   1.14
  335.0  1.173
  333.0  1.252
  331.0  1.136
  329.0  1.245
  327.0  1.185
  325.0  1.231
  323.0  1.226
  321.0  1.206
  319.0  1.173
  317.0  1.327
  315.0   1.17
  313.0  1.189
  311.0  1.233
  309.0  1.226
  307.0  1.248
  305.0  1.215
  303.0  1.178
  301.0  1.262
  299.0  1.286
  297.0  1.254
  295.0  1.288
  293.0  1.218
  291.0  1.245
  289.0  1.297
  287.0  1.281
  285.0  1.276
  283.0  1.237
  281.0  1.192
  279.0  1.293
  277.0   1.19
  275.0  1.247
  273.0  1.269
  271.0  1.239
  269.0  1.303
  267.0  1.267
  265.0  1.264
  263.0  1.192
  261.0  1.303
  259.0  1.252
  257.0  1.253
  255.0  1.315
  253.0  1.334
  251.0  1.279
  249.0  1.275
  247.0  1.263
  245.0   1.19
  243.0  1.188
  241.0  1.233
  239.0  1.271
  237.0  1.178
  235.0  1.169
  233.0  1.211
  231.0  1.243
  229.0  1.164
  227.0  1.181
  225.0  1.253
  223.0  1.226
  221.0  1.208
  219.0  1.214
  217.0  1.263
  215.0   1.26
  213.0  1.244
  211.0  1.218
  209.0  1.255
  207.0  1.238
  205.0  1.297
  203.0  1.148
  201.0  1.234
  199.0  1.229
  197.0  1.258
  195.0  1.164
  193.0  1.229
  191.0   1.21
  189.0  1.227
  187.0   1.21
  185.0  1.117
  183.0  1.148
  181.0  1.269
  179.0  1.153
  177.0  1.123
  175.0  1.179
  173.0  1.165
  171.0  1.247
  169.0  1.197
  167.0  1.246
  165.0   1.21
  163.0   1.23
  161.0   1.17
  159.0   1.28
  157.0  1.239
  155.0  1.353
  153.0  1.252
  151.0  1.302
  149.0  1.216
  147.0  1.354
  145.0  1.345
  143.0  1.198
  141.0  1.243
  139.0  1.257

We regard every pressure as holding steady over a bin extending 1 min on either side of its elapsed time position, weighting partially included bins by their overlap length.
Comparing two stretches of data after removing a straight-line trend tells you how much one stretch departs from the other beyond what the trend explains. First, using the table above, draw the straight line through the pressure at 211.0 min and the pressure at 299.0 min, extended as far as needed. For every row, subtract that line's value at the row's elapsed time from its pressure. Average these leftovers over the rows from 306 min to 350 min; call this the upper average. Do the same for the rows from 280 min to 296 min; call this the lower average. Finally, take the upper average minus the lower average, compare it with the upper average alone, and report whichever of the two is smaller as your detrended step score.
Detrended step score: -0.10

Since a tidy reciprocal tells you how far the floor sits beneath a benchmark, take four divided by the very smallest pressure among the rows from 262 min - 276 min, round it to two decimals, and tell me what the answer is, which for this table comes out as 3.36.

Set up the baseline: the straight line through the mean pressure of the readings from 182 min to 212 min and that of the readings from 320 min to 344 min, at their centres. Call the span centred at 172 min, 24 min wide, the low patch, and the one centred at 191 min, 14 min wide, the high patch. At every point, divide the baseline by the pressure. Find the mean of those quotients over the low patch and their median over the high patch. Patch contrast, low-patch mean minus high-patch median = 0.02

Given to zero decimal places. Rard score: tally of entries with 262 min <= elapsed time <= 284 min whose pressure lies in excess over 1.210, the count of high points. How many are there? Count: 8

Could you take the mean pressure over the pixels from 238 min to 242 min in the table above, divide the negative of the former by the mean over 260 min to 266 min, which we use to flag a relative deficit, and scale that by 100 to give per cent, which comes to -100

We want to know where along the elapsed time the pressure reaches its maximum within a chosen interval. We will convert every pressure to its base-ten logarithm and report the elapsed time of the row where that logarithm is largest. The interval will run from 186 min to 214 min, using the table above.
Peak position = 205.0 min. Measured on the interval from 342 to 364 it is 363.0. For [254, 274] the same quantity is 255.0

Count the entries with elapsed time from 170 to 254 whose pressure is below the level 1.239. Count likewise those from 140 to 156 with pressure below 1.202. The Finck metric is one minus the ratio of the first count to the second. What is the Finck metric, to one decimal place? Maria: -26.0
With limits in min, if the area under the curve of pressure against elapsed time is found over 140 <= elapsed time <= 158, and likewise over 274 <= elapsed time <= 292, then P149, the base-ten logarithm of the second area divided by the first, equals -0.009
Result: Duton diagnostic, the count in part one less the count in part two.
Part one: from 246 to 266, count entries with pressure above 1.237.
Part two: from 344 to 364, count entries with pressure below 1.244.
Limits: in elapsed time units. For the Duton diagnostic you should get 0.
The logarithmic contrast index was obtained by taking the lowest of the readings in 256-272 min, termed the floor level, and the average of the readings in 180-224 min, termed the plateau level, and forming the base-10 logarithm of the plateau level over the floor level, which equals 0.011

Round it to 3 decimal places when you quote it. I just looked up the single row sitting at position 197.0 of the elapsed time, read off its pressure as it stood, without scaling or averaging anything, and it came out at 1.258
